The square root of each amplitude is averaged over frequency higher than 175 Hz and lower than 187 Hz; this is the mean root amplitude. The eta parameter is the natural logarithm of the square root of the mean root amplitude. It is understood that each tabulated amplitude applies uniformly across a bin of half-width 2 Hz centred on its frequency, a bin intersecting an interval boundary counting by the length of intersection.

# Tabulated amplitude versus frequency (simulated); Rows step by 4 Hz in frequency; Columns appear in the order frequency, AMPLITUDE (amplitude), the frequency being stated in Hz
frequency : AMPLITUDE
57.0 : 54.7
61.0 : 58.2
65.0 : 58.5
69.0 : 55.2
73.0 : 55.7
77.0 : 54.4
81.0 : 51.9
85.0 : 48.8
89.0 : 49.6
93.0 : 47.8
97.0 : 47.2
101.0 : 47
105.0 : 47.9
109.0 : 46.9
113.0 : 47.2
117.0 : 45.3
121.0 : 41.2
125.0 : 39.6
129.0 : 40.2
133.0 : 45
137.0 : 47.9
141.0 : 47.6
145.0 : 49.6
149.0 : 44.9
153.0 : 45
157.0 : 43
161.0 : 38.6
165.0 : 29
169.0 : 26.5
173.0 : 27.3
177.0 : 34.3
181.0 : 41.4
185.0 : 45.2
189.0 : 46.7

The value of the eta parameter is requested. 0.923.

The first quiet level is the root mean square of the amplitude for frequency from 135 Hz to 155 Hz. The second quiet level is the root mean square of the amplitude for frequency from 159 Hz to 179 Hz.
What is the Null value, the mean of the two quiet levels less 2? 37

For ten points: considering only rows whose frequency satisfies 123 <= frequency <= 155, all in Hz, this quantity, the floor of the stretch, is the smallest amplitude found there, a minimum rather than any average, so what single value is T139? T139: 39.6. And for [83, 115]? 46.9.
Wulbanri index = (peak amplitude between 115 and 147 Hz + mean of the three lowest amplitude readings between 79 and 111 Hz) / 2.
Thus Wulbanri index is 48.3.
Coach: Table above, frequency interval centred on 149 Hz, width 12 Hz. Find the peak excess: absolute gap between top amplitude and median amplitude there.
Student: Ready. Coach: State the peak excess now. 4.6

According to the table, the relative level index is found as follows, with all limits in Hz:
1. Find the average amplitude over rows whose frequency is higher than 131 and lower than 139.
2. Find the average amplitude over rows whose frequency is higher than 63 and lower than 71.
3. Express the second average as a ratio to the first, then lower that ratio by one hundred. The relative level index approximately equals -98.8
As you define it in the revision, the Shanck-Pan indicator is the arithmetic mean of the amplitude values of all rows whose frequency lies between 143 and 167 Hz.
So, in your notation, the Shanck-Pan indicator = 42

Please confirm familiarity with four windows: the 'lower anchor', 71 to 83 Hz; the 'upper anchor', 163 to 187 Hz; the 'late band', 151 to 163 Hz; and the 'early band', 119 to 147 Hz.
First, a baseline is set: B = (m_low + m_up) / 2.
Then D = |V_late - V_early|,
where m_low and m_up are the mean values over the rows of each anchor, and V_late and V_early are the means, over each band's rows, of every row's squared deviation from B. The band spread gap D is 4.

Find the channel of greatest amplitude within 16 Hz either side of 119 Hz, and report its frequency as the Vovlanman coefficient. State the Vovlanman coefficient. 105.0 Hz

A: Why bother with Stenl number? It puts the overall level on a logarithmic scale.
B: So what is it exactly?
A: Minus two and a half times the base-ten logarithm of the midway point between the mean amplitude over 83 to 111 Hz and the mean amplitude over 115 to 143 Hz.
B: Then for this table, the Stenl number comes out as -4.15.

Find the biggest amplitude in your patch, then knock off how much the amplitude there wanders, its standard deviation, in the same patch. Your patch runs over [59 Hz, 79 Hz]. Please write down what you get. 57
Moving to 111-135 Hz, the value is 44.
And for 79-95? 50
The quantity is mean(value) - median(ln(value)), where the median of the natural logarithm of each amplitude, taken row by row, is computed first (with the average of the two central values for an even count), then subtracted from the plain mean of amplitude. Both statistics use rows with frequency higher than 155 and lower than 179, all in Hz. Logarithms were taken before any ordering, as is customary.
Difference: 29.7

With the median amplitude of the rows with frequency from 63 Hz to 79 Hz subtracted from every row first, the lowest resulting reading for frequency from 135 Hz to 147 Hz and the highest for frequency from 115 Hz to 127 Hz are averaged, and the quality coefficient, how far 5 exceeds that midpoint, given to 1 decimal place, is 14.0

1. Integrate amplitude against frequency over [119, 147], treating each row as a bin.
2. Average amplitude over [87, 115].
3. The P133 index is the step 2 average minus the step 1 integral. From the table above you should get -1197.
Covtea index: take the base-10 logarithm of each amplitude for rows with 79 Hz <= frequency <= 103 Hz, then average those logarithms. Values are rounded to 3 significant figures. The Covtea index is 1.69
